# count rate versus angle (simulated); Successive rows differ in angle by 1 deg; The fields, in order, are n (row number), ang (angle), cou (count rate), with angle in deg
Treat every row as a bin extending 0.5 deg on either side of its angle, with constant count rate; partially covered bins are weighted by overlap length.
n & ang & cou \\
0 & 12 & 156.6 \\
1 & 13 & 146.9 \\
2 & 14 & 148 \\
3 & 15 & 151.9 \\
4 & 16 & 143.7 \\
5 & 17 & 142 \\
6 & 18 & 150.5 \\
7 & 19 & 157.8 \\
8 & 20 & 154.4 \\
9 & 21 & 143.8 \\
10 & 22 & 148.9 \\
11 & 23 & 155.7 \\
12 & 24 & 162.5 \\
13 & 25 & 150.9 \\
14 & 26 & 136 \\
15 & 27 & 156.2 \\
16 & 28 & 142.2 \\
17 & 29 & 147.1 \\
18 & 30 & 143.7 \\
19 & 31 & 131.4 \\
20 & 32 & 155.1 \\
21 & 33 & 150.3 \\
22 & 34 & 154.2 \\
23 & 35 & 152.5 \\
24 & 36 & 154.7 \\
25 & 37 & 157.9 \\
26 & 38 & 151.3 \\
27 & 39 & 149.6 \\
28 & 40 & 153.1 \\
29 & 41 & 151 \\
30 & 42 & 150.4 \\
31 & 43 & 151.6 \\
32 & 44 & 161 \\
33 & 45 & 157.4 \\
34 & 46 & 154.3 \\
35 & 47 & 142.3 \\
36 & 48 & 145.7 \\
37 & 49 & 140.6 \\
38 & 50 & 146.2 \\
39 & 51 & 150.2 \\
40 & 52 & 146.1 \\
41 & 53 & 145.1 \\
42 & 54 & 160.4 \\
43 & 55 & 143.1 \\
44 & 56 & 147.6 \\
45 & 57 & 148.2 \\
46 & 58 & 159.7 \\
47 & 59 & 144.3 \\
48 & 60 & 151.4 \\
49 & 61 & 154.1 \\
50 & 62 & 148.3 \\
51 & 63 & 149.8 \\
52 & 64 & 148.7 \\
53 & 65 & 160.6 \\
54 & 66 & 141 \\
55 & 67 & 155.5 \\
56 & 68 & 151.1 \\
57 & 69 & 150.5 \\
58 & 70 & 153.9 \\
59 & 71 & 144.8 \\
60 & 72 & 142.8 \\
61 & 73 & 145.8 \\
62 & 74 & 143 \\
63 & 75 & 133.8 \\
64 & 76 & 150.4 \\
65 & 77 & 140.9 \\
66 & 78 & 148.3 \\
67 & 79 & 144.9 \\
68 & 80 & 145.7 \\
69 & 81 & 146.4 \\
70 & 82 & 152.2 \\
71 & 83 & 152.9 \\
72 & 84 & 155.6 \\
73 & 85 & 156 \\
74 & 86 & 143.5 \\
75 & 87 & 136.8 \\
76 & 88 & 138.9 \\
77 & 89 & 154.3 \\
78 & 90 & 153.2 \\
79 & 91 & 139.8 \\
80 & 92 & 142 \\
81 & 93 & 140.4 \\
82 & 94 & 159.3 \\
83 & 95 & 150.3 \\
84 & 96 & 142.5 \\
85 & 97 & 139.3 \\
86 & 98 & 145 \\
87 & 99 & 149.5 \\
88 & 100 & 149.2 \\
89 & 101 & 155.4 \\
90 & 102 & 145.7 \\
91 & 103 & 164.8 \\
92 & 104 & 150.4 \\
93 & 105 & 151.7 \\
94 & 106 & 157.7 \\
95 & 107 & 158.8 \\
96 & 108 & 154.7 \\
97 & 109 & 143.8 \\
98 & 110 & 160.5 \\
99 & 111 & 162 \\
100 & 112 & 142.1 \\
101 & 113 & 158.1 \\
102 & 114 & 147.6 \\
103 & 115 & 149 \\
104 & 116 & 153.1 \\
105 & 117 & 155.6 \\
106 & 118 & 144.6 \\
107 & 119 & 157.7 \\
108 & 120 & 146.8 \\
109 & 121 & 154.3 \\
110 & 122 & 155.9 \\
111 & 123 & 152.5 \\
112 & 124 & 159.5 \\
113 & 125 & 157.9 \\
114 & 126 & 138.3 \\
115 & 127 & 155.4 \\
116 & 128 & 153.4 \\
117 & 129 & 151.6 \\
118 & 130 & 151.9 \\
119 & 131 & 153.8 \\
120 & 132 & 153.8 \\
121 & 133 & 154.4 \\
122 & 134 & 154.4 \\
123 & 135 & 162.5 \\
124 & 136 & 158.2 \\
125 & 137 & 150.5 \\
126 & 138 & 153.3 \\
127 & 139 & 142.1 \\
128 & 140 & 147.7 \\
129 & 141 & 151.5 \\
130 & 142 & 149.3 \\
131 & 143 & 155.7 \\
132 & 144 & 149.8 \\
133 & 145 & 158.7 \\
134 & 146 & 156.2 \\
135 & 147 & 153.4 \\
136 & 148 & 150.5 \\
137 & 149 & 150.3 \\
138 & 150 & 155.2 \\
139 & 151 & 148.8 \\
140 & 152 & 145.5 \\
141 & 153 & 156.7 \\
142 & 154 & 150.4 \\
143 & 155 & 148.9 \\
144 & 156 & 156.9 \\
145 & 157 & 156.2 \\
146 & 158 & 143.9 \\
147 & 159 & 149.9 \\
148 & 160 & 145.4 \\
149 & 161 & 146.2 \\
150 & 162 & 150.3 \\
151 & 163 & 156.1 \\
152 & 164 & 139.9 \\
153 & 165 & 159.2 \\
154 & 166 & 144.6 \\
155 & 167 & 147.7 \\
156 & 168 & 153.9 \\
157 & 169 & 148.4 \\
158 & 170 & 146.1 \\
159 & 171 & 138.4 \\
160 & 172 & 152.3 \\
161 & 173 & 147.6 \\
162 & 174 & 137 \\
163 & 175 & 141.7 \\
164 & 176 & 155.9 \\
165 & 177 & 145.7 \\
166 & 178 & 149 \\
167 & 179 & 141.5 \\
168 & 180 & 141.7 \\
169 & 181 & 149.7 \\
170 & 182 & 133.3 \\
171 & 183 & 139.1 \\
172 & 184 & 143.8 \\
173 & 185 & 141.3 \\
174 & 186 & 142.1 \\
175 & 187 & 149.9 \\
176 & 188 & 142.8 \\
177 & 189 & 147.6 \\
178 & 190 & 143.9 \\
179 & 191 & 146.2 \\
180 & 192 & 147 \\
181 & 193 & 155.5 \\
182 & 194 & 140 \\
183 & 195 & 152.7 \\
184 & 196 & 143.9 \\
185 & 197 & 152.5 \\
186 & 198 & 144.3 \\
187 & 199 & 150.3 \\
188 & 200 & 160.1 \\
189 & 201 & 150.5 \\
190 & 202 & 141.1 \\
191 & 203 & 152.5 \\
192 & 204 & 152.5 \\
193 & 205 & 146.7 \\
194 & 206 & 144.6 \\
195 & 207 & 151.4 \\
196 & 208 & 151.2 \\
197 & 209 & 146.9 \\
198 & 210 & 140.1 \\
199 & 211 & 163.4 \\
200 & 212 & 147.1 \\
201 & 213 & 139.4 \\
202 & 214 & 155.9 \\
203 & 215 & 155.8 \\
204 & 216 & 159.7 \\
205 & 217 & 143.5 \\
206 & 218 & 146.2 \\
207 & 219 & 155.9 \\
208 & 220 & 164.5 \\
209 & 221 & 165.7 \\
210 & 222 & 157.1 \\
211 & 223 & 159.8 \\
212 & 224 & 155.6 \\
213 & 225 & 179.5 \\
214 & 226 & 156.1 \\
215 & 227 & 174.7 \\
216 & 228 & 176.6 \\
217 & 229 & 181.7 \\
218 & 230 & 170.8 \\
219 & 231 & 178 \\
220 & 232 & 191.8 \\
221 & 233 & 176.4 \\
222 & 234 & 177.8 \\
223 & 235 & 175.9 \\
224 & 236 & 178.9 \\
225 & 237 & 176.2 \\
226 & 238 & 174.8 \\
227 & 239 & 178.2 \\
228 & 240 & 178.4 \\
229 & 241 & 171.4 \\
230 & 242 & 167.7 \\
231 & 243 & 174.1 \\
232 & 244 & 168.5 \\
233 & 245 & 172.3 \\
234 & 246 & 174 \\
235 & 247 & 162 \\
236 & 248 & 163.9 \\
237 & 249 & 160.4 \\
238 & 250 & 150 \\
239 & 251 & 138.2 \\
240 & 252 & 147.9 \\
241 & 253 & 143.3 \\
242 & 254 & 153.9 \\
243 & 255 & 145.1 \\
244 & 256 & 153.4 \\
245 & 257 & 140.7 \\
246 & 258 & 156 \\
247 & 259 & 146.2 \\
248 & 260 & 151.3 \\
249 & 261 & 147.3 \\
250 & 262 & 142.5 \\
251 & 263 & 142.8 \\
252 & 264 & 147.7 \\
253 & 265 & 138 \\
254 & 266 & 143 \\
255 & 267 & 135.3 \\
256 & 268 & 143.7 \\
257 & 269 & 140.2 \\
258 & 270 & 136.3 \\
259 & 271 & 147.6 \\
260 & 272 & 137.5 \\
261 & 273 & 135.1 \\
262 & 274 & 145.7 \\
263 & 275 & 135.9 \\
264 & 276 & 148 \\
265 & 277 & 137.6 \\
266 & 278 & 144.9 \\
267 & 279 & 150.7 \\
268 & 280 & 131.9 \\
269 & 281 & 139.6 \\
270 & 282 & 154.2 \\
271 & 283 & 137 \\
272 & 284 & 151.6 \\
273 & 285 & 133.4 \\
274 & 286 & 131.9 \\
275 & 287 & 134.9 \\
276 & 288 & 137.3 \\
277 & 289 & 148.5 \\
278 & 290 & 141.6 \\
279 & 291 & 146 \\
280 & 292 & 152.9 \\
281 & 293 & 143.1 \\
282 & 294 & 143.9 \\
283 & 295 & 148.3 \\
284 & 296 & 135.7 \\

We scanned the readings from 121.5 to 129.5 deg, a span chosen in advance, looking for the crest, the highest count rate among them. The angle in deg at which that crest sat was 124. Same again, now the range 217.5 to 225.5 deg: 225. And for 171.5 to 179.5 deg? 176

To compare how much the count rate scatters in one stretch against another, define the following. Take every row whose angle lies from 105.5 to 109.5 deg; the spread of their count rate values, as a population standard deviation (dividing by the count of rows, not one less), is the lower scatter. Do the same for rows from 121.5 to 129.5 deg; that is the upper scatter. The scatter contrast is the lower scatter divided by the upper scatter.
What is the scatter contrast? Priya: 1.0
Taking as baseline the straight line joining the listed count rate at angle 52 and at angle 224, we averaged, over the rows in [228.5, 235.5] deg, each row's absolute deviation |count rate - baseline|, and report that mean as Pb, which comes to 23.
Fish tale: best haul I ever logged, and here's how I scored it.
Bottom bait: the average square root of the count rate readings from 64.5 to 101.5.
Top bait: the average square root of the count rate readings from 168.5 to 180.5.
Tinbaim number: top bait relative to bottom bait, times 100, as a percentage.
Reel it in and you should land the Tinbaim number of 99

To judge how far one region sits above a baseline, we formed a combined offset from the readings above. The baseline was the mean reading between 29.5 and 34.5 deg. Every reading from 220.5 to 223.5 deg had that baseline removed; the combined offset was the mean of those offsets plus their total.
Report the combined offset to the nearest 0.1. 55.7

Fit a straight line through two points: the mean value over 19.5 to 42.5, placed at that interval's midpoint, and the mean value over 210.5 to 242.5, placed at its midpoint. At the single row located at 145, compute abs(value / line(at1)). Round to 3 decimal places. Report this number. 0.993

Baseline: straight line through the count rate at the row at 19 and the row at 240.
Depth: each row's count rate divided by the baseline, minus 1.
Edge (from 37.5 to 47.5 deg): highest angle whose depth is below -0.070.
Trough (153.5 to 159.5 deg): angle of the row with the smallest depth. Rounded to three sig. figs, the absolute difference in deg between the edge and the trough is 111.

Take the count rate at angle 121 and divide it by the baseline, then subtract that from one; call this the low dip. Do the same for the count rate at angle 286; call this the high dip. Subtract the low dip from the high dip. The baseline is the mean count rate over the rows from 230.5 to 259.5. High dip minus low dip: 0.14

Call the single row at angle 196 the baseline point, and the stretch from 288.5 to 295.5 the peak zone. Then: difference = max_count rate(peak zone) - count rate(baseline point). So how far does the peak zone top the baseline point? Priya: 9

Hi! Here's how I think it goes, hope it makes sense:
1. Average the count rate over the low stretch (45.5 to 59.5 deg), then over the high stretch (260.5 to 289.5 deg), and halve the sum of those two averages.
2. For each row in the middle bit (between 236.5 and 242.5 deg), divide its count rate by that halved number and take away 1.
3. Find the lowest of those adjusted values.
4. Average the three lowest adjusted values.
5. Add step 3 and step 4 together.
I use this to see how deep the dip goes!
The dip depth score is 0.34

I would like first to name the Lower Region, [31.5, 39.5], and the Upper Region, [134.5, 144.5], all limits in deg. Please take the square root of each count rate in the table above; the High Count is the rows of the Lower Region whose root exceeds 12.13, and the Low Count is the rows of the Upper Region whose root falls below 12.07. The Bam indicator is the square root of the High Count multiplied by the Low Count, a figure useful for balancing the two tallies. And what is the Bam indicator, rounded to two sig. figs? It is 2.8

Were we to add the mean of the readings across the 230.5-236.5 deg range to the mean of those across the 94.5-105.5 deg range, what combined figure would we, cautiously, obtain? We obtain 329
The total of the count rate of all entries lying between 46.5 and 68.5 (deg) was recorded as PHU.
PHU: 3280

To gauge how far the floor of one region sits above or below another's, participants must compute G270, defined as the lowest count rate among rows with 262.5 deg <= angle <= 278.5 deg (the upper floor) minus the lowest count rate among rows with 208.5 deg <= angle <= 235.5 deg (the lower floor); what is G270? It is -4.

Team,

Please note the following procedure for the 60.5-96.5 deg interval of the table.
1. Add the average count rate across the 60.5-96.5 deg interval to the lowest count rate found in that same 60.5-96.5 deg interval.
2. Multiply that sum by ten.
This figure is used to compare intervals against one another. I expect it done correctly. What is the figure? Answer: 2815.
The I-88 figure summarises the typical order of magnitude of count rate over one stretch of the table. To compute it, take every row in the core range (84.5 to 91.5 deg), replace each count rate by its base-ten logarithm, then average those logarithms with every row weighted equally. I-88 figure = 2.16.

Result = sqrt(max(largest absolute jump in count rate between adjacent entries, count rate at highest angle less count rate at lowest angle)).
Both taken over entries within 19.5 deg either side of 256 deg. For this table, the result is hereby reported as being 3.91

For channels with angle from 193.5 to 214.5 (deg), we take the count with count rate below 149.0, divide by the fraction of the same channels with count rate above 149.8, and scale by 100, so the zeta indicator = 1909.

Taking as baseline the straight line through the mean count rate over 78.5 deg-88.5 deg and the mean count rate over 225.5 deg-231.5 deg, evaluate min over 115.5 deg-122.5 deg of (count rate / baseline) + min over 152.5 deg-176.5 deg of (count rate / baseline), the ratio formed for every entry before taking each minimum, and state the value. 1.78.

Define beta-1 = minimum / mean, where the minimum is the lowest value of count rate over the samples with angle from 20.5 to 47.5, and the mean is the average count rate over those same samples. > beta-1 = 0.873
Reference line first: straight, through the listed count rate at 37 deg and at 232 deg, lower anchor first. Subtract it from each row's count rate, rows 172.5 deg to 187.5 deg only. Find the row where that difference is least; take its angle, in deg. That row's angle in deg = 182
